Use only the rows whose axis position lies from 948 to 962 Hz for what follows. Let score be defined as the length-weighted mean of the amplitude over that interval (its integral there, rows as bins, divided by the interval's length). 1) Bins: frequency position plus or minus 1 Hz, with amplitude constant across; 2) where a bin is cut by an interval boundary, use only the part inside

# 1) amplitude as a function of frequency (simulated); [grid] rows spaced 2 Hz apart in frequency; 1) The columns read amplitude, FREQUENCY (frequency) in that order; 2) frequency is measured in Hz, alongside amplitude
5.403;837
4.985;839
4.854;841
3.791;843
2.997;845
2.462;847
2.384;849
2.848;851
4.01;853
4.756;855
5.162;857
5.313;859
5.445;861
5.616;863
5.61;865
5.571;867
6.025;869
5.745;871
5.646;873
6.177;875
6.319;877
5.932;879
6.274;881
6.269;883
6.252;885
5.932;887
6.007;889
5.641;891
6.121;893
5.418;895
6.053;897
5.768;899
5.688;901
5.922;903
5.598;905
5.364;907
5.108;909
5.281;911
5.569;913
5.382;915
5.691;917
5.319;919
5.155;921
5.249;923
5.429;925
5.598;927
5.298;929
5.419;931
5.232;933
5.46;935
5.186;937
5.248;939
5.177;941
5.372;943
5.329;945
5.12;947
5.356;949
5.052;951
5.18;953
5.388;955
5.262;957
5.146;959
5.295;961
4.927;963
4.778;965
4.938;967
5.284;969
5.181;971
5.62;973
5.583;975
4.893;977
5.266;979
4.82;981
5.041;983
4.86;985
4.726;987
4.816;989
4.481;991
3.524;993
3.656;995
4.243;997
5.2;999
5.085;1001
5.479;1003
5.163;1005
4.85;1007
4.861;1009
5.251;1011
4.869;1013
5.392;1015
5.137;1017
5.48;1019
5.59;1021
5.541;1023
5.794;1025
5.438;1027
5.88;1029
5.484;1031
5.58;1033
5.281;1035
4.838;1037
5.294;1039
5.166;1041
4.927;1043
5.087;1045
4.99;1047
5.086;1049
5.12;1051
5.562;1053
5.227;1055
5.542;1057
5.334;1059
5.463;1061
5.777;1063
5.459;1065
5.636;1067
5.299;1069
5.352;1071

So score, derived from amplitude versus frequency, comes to 5.24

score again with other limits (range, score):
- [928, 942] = 5.29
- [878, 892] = 6.04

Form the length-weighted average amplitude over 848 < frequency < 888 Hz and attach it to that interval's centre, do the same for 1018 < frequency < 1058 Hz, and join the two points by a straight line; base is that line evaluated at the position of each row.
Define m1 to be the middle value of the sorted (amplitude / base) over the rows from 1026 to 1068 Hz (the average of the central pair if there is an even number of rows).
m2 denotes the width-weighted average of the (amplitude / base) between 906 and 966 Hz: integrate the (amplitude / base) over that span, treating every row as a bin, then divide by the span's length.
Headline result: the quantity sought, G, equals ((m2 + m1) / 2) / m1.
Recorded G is 0.99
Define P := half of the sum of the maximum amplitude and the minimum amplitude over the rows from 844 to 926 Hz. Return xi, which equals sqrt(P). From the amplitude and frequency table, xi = 2.09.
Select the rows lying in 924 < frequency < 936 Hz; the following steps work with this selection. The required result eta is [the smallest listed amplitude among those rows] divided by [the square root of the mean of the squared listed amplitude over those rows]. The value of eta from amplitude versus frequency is 0.97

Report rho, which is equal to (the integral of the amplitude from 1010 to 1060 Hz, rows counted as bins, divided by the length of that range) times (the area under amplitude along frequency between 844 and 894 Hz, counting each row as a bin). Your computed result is 1388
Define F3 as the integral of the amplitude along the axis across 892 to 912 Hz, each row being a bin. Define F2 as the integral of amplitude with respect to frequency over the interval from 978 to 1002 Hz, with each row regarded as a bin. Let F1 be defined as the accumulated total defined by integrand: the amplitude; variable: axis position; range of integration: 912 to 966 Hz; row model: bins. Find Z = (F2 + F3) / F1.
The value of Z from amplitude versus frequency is 0.8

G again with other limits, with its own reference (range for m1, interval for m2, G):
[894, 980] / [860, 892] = 1.06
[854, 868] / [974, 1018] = 0.95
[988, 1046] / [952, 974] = 1.00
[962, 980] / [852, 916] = 1.04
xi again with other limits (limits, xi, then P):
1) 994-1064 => 2.18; 4.8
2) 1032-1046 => 2.28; 5.2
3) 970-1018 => 2.14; 4.6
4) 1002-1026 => 2.31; 5.3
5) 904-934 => 2.32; 5.4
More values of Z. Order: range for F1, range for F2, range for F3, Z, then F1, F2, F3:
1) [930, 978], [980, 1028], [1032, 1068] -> 1.7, 251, 239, 191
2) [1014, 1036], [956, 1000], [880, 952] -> 5.1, 121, 215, 399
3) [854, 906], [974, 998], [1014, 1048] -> 1.0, 301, 112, 182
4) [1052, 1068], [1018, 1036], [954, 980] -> 2.7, 88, 100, 135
